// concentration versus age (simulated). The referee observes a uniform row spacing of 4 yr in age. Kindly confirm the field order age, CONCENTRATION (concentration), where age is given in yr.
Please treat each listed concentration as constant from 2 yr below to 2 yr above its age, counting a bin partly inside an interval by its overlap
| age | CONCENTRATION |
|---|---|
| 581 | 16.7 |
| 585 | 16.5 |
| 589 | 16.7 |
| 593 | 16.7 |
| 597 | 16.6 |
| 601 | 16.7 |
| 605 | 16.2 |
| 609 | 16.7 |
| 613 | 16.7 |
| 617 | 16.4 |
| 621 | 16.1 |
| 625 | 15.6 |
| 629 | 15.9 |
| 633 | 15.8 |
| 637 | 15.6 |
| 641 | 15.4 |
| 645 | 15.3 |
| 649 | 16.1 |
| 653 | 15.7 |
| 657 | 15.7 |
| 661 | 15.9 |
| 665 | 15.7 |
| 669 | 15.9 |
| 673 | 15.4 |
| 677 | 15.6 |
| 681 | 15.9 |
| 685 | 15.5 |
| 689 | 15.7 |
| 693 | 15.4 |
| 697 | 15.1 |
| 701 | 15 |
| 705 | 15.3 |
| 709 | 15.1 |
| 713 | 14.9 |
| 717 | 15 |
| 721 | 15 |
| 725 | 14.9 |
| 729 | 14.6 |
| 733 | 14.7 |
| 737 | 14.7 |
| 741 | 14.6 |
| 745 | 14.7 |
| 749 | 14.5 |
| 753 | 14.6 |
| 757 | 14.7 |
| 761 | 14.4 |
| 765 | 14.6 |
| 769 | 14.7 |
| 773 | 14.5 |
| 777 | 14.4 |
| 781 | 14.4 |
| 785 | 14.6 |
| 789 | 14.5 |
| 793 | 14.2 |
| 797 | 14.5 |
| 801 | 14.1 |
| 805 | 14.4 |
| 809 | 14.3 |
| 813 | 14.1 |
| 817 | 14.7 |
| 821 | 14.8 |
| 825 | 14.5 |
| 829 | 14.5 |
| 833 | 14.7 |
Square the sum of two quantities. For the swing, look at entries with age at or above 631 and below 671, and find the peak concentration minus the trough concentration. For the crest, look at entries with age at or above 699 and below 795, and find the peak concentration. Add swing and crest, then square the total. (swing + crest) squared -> 259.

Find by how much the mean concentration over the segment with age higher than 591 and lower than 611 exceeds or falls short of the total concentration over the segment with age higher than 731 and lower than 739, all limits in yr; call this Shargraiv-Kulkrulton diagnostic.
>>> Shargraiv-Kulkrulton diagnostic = -13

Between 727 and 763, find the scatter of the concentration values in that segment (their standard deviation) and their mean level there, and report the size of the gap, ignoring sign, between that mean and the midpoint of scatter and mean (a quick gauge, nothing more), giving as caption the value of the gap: 7.3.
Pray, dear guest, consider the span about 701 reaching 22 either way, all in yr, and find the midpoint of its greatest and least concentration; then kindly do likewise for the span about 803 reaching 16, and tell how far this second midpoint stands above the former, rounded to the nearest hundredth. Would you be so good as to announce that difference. -1.00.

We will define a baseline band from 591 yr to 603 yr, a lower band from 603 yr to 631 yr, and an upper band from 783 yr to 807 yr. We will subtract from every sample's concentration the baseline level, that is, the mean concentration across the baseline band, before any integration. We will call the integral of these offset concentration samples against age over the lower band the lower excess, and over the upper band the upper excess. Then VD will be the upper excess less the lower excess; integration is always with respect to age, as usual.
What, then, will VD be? -43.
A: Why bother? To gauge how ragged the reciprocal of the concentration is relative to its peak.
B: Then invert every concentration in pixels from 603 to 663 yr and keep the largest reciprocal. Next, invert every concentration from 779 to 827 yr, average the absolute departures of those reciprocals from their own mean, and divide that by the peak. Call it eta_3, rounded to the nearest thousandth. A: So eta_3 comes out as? 0.013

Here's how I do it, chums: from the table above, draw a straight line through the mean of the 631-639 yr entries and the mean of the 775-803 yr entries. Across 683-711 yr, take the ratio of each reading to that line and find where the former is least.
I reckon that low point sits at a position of 701 yr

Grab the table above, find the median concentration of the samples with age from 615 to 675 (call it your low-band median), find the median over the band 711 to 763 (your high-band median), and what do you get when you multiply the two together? 231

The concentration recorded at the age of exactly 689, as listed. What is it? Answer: 15.7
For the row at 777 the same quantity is 14.4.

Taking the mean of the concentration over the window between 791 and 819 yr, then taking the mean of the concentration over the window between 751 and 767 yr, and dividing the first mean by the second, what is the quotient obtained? 0.983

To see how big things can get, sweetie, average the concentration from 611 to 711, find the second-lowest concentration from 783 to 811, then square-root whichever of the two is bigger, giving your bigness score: 3.96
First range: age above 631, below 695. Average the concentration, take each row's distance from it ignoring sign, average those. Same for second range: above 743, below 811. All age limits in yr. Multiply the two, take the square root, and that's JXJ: 0.15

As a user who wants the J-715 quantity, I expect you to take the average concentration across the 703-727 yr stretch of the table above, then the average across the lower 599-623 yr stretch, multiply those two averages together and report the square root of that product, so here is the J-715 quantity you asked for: 15.7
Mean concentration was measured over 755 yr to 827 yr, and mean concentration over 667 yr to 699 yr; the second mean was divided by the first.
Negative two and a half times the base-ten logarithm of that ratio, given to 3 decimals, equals -0.079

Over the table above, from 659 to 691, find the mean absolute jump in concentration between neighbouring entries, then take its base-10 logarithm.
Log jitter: -0.54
